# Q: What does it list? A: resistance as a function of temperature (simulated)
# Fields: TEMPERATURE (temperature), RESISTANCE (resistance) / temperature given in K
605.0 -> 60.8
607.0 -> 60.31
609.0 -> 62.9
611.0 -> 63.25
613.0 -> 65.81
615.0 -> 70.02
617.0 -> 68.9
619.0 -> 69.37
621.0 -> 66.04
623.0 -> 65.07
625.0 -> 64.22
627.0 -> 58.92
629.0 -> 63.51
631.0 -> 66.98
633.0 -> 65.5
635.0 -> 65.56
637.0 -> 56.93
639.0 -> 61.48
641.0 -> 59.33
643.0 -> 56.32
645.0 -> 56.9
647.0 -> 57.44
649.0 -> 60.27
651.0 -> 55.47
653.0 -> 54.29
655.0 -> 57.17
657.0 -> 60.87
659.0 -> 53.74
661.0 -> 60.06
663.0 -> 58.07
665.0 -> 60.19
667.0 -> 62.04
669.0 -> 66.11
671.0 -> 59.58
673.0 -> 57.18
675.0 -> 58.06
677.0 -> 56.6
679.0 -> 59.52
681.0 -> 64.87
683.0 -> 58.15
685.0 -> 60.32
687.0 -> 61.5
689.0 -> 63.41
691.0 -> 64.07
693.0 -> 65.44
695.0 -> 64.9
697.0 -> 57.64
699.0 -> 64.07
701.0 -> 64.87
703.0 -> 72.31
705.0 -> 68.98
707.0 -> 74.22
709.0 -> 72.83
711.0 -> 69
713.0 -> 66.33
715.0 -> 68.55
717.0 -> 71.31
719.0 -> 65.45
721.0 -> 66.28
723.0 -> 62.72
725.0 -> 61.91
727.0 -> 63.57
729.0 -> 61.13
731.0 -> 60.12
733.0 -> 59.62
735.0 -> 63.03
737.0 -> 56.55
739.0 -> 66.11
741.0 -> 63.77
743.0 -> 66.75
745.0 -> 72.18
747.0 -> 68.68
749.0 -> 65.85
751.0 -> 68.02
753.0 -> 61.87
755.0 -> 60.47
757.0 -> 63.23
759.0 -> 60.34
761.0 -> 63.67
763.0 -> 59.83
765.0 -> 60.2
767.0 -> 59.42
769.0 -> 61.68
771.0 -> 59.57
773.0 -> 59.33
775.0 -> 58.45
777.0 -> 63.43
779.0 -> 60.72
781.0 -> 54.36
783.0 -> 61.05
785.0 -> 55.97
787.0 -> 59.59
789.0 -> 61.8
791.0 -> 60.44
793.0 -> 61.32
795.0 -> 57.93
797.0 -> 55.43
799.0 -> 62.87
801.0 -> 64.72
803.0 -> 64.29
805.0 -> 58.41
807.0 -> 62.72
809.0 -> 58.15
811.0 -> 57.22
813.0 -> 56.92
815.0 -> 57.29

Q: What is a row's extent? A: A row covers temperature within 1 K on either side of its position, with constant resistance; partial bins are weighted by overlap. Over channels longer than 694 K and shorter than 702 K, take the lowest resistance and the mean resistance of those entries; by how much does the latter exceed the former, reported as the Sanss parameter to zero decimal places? 5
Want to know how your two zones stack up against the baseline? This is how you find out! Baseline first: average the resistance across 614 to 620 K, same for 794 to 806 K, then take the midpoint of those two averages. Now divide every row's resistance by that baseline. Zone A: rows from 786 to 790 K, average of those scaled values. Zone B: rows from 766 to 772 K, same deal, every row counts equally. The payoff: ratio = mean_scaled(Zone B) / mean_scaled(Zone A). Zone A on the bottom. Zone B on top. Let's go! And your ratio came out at 0.99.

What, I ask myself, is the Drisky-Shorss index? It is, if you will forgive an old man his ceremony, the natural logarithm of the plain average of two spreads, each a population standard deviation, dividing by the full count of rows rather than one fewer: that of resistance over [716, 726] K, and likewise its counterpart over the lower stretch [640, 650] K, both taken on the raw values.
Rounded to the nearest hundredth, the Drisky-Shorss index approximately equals 0.88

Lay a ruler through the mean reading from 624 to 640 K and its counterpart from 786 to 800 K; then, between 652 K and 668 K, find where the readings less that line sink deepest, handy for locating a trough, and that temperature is 659.0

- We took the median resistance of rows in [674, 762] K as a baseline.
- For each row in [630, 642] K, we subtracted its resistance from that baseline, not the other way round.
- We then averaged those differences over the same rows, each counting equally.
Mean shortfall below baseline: 1.3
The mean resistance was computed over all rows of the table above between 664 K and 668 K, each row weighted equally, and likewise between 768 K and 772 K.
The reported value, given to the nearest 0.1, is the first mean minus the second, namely 0.5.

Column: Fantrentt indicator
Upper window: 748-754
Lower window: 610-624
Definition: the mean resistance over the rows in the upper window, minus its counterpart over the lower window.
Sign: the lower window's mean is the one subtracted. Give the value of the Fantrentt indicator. -2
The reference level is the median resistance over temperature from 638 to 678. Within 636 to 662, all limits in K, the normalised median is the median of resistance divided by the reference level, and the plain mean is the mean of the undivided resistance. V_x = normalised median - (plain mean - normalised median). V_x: -55.7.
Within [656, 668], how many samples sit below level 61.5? 5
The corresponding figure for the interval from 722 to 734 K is 3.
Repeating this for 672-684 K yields 5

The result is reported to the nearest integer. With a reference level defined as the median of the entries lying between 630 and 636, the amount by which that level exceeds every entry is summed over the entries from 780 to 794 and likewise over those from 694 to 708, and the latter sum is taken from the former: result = 52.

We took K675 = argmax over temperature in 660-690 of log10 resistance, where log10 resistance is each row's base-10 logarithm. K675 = 669.0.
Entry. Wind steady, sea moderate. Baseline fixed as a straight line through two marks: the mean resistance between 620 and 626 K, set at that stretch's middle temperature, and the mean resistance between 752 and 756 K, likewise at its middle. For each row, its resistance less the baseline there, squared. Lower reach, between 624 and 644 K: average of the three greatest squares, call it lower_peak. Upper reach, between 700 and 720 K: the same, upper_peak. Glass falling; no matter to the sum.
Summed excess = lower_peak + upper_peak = 166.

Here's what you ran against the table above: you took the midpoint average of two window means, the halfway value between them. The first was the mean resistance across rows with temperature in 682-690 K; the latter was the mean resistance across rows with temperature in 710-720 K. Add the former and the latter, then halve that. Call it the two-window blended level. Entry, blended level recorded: 64.5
